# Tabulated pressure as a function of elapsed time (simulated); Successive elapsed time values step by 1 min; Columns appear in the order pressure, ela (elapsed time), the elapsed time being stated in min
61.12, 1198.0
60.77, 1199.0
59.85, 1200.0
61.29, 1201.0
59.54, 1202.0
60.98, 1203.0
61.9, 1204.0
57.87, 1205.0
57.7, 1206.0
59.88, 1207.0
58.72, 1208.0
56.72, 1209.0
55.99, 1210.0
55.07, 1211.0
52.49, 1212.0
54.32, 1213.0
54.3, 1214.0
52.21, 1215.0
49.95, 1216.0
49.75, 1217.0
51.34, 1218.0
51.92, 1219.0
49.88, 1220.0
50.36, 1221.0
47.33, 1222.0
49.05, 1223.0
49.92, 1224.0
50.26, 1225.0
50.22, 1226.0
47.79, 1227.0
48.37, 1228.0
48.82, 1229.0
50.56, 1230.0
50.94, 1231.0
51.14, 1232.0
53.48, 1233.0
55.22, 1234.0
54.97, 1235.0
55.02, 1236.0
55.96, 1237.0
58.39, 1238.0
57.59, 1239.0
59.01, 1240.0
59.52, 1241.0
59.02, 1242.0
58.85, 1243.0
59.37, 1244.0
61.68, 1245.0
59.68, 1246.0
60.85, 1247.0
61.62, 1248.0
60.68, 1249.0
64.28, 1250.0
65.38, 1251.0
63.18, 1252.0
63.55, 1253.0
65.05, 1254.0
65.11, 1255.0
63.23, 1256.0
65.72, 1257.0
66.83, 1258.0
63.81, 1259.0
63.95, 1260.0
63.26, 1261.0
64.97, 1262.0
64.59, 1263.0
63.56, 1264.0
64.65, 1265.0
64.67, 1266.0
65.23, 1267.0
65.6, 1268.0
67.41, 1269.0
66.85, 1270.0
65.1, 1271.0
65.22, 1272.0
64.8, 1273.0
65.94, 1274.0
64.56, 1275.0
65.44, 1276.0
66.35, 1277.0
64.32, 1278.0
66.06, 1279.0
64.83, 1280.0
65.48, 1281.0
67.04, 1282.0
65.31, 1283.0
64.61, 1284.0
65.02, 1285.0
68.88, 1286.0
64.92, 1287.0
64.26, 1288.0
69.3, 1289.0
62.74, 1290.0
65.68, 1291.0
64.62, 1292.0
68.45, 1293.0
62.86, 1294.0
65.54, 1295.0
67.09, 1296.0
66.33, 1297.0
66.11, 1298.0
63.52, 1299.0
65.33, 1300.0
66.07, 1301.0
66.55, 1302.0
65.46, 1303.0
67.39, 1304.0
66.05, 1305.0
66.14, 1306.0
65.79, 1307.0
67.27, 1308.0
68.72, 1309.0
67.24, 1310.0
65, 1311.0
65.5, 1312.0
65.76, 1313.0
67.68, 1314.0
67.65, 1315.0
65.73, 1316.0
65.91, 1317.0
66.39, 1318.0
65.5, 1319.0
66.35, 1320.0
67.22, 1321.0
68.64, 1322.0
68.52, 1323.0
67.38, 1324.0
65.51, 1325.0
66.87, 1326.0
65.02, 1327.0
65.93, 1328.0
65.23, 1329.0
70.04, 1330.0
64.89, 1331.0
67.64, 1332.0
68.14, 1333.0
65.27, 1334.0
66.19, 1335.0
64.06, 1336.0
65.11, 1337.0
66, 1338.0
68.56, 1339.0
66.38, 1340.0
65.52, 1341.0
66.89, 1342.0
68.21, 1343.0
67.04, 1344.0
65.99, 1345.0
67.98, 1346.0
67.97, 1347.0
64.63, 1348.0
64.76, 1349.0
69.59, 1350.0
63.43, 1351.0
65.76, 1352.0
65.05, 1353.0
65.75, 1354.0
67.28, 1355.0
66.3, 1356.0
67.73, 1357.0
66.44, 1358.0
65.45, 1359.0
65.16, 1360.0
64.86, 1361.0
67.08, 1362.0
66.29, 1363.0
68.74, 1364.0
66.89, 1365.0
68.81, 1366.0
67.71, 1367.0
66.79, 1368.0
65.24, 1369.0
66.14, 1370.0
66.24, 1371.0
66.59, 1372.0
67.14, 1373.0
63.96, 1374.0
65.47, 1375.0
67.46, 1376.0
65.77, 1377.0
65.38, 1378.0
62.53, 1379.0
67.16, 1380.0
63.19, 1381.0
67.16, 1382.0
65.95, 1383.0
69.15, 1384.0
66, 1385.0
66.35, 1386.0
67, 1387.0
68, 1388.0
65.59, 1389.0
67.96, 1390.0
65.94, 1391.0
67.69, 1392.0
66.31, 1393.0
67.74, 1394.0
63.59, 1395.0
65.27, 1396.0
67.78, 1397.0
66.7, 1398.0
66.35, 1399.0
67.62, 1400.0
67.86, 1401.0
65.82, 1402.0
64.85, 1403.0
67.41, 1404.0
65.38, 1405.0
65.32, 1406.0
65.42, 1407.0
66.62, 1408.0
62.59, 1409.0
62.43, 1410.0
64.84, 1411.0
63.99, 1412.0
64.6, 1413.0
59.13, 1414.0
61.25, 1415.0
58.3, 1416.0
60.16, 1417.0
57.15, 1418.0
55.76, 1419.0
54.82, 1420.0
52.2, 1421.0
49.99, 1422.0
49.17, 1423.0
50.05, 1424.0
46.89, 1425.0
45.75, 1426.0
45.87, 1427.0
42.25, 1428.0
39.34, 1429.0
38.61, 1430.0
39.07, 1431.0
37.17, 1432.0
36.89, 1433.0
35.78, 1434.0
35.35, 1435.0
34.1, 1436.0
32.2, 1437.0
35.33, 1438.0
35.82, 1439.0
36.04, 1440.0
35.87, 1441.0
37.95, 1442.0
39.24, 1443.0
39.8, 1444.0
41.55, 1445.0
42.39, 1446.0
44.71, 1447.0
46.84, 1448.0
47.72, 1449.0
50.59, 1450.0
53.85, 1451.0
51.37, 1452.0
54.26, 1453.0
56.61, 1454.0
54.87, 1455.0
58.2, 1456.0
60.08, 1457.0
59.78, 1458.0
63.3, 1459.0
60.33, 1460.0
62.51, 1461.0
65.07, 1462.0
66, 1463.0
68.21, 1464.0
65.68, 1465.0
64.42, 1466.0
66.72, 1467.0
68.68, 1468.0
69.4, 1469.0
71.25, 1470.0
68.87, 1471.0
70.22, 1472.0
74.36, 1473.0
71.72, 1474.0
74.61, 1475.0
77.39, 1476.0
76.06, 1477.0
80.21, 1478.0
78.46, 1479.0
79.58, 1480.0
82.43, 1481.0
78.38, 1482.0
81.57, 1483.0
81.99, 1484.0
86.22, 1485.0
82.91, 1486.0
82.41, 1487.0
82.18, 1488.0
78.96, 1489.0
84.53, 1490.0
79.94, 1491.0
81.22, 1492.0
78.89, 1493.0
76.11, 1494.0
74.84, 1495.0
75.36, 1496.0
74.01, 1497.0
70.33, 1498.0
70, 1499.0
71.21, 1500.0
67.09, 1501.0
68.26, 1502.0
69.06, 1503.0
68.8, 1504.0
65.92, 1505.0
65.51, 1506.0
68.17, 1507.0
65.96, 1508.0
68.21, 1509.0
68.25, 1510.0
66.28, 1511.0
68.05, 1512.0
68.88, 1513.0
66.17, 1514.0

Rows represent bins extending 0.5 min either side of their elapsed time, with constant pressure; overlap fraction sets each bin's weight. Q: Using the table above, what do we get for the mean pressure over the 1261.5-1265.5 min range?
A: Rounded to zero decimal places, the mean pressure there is 64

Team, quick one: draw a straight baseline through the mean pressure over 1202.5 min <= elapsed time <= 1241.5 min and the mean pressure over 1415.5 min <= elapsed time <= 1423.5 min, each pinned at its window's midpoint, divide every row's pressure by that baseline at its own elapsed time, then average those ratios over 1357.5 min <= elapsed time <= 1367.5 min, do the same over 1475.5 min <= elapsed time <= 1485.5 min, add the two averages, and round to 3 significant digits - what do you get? 2.69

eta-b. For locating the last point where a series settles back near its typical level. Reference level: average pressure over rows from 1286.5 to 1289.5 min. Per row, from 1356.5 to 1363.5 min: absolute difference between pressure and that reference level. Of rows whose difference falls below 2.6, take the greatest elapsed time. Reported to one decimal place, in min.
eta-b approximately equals 1363.0 min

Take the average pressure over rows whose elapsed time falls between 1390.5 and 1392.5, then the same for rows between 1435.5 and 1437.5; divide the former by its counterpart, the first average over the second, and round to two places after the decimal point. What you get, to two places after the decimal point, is 2.02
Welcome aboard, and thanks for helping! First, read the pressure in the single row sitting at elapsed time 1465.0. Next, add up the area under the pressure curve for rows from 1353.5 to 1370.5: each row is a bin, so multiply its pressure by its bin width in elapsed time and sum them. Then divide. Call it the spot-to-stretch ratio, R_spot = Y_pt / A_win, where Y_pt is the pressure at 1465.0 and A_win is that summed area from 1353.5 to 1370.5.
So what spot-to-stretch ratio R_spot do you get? 0.058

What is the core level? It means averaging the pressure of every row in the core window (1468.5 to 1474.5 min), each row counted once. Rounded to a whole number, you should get 71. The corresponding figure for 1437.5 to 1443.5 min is 37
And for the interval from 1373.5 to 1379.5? 65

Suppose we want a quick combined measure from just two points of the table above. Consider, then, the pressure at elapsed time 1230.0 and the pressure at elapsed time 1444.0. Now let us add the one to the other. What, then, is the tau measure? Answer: 90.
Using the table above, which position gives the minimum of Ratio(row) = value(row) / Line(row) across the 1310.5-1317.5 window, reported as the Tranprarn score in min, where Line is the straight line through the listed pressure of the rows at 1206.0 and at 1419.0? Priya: 1311.0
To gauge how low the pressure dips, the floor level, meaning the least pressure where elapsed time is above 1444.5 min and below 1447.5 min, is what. 41.55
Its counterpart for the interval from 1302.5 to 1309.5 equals 65.46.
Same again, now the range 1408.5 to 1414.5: 59.13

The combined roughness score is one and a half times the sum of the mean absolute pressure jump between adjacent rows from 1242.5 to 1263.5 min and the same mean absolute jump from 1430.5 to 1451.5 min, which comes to 4.3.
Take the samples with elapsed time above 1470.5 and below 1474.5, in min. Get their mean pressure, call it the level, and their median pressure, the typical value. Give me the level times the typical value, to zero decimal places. 5060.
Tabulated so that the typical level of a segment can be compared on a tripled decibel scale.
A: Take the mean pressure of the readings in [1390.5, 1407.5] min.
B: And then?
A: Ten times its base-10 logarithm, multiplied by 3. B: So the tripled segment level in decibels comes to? 54.6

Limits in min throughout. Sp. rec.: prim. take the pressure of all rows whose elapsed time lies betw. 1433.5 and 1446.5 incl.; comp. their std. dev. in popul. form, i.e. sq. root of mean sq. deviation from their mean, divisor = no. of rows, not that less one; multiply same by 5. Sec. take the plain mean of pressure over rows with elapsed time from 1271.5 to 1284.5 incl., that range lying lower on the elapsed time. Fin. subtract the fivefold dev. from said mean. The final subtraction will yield 51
